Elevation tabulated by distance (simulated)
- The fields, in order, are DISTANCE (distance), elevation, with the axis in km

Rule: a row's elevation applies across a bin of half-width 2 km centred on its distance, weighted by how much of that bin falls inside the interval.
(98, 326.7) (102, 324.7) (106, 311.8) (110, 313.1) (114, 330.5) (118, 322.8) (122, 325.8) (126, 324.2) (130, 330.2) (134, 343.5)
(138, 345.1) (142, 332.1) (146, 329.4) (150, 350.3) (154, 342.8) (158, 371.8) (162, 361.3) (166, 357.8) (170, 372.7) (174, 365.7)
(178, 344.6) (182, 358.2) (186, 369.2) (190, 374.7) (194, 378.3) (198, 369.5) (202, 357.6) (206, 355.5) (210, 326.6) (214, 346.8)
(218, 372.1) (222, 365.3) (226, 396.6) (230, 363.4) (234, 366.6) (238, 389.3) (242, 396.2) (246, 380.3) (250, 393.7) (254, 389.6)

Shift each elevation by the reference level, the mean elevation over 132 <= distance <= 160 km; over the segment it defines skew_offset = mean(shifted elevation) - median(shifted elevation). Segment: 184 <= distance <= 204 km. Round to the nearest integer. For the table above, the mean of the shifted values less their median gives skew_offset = 0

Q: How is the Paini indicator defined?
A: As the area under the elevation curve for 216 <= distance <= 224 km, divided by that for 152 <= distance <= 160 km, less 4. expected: -2.97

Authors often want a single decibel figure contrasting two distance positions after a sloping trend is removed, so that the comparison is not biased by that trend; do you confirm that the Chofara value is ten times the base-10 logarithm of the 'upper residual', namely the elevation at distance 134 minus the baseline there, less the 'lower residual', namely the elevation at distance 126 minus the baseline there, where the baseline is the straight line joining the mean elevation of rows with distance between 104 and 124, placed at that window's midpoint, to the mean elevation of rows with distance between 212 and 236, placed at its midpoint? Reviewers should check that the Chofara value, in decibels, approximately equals 12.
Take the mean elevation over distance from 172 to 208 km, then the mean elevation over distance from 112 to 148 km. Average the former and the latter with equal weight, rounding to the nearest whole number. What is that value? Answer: 348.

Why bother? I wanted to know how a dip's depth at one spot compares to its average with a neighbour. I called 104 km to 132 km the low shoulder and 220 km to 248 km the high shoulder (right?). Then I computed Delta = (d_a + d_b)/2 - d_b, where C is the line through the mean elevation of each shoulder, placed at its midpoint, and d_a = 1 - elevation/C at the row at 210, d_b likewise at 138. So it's 0.075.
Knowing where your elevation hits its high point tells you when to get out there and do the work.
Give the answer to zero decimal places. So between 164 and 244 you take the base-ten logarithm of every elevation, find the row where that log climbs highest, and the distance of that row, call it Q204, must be 226 km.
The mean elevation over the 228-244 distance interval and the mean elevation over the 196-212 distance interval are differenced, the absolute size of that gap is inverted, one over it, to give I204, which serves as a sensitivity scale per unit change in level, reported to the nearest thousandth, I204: 0.038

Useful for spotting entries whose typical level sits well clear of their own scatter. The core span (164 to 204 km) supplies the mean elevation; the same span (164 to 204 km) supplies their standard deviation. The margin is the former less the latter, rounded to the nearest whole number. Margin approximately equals 355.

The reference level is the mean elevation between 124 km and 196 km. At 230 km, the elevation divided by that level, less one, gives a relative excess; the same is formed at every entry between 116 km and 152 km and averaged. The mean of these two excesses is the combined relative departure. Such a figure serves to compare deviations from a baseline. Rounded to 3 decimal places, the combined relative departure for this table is -0.012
